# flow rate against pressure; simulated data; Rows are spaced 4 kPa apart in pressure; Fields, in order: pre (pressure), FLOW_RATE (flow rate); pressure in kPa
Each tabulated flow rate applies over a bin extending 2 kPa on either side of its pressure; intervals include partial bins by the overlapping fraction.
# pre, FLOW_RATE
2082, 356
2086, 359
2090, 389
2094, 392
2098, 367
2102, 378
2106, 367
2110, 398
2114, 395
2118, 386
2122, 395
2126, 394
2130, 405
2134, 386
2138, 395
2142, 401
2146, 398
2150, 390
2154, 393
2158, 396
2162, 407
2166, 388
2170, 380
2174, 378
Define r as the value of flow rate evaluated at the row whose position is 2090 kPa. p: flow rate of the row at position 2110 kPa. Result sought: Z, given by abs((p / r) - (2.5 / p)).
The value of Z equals 1.017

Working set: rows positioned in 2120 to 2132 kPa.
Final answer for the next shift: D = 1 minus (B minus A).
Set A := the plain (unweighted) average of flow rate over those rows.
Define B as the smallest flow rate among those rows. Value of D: 5.0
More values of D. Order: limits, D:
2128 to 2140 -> 10.3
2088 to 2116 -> 17.7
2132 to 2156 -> 8.8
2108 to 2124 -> 8.5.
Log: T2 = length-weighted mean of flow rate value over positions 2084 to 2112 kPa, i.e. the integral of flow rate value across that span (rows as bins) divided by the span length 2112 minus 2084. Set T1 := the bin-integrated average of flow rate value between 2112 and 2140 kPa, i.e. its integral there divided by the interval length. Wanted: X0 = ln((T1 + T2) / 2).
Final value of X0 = 5.956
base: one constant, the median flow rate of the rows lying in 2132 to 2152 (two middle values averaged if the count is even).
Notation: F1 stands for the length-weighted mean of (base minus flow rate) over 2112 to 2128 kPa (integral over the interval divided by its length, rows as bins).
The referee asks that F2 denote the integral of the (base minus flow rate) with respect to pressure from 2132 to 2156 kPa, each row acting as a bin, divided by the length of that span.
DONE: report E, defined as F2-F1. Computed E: -1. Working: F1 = 2.5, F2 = 1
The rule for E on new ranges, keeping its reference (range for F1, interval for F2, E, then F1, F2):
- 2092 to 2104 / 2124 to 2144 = -17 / 16.0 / -1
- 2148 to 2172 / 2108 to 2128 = -1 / 2.7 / 1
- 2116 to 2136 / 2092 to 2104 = 14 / 1.8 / 16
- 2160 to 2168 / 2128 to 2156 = 2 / -2.5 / 0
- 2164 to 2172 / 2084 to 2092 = 10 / 11.0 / 21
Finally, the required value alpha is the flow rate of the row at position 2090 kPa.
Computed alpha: 389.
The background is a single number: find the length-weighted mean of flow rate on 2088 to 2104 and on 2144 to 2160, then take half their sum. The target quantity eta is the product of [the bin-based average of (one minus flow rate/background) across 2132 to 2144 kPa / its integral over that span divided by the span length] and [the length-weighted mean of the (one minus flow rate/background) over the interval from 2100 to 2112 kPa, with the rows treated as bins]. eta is -0.0003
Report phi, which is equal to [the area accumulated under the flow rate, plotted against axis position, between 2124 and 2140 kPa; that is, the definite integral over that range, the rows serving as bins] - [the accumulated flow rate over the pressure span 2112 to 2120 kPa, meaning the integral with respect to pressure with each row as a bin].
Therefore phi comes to 3196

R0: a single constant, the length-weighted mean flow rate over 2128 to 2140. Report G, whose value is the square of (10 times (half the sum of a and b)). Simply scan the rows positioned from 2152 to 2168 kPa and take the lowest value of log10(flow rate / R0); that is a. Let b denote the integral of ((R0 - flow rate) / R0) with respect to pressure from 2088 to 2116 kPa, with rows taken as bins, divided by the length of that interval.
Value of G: 0.011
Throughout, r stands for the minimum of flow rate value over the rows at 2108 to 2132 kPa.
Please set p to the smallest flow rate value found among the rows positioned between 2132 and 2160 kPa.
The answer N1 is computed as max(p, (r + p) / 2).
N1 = 386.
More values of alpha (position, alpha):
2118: 386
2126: 394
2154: 393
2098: 367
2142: 401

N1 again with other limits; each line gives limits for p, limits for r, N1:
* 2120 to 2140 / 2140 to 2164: 388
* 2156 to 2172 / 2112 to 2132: 383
